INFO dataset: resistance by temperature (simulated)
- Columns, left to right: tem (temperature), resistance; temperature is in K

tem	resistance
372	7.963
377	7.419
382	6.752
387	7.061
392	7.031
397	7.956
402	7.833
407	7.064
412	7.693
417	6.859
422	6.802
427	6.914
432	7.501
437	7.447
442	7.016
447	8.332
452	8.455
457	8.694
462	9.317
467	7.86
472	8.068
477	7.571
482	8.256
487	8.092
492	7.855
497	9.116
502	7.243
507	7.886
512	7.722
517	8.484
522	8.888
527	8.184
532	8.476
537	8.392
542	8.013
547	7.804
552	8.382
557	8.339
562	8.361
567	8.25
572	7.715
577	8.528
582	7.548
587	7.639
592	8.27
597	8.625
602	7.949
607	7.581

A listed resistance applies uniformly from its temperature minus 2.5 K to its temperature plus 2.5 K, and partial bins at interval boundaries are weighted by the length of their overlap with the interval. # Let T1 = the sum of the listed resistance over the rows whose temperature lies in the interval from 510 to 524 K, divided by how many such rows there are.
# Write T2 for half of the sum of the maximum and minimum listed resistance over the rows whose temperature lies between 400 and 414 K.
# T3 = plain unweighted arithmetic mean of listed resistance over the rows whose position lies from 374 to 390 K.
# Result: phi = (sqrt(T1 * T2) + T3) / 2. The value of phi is 7.49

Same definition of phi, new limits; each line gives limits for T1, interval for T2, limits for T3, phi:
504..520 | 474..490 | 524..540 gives 8.16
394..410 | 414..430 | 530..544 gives 7.76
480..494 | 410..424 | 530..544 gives 7.97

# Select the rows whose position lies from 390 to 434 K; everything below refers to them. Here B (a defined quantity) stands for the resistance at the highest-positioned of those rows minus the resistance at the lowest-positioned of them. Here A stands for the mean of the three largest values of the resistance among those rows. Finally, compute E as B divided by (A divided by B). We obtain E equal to 0.03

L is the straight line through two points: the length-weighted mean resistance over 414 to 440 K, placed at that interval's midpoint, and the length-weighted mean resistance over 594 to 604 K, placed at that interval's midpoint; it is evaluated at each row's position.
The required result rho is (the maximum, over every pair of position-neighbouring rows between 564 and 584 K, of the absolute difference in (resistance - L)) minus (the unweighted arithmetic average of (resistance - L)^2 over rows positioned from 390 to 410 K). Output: 0.5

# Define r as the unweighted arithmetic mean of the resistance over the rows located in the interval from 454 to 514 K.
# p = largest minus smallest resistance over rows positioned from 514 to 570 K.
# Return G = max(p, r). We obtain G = 8.14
